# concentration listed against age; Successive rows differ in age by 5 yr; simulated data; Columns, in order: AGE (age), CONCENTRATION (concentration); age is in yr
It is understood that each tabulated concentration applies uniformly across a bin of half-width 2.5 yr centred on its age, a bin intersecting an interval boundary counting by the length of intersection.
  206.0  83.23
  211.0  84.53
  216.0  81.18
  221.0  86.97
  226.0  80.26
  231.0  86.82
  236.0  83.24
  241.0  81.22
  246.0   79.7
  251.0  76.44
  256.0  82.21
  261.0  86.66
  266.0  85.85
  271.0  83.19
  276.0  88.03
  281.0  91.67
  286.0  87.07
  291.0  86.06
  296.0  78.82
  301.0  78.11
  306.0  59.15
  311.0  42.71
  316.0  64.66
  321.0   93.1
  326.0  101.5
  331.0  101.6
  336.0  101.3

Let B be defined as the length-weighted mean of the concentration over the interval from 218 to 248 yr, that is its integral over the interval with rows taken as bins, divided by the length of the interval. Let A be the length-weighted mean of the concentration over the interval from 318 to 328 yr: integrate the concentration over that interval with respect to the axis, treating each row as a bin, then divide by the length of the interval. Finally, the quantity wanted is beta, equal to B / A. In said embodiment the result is 0.9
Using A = 95.5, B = 83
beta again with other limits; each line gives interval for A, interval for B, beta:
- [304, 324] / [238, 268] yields 1.2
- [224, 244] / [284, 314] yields 0.9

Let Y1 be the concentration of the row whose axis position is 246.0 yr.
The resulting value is 79.7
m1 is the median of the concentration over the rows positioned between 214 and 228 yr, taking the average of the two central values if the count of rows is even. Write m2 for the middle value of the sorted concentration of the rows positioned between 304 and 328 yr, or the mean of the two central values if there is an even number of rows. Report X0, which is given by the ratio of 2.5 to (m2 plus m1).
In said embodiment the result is 0.0171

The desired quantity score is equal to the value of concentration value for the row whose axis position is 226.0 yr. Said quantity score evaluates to 80.26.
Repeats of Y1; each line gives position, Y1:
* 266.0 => 85.85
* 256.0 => 82.21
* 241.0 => 81.22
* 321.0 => 93.1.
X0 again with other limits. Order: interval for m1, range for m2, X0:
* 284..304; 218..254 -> 0.0153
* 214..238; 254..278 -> 0.0148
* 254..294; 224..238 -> 0.0147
